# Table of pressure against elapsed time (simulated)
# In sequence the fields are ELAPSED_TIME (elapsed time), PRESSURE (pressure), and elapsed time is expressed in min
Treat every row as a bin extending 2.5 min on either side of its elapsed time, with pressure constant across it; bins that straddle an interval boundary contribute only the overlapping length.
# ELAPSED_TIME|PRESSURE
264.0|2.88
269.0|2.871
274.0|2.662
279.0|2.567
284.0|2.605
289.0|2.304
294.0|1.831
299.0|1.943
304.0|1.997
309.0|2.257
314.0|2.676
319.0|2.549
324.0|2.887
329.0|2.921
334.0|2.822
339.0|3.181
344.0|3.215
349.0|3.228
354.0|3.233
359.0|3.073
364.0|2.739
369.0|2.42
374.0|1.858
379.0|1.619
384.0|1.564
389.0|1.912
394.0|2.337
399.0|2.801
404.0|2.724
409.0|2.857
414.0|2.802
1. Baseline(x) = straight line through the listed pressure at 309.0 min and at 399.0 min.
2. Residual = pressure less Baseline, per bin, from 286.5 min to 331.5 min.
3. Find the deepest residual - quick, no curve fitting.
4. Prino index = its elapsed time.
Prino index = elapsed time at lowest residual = 294.0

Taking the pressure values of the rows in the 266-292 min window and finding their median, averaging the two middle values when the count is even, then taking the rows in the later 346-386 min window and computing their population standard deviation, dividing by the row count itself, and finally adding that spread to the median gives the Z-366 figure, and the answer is 3.27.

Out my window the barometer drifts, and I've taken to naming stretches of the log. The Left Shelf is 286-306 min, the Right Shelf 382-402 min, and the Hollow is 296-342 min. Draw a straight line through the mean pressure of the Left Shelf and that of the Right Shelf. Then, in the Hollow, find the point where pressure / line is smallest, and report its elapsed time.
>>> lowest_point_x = 299.0 min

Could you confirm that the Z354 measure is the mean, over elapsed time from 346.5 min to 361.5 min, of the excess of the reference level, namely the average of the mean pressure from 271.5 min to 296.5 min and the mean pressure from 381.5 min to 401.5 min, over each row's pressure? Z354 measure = -0.9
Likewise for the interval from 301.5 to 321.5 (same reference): -0.1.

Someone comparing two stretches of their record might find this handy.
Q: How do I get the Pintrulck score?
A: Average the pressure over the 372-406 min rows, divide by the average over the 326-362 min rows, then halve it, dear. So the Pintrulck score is 0.34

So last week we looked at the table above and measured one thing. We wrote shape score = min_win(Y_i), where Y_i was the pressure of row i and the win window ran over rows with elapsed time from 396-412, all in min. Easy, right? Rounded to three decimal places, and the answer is 2.724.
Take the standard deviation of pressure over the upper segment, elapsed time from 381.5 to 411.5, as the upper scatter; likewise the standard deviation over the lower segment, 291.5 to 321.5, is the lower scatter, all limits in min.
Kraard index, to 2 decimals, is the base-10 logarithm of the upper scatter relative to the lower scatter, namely 0.19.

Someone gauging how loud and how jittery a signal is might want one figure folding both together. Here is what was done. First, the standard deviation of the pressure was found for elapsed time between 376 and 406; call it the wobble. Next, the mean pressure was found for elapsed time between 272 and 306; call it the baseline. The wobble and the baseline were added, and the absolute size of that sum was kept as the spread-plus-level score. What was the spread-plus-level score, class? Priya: 2.8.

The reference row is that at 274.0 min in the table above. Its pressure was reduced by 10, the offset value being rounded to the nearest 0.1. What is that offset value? -7.3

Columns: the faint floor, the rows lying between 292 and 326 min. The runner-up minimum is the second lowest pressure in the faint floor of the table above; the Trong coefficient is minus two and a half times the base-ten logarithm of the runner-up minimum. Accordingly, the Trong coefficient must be -0.72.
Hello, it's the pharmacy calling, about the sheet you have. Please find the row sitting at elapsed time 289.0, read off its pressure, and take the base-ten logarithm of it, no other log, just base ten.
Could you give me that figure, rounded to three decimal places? 0.362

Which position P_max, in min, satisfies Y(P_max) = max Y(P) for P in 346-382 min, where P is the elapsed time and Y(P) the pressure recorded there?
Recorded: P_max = 354.0 min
